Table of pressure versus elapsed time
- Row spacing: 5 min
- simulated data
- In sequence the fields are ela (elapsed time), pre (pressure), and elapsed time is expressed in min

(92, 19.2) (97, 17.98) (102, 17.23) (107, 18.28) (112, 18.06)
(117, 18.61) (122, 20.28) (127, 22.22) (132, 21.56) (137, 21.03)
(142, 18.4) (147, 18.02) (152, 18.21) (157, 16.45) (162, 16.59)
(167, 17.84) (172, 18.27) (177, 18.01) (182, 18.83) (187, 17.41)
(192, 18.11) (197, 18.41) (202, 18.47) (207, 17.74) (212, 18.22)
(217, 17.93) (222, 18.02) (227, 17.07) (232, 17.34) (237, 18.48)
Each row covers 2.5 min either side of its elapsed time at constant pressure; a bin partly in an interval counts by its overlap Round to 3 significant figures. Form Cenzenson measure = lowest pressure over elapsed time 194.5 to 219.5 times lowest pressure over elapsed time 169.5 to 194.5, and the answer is 309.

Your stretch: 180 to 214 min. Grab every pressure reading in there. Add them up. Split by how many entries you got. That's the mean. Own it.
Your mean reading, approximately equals 18.2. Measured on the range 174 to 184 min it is 18.4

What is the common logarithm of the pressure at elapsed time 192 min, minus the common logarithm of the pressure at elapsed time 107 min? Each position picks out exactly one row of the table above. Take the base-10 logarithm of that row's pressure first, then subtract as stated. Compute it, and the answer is -0.004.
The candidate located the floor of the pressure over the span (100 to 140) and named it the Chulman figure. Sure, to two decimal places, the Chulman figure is 17.23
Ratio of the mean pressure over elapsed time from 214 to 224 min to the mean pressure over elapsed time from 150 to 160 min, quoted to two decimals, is 1.04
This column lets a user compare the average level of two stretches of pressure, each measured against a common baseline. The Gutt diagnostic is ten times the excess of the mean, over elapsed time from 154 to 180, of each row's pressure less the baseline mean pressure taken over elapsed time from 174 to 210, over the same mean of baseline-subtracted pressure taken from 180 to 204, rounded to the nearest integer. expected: -8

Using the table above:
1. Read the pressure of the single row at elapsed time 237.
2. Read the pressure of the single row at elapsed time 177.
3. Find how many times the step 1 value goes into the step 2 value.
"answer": 0.97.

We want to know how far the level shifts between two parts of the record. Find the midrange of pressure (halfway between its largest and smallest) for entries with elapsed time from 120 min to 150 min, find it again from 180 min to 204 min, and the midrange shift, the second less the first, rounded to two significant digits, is -2.0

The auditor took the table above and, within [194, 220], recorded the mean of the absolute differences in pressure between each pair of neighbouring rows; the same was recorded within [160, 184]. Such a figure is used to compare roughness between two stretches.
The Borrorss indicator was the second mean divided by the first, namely 1.77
